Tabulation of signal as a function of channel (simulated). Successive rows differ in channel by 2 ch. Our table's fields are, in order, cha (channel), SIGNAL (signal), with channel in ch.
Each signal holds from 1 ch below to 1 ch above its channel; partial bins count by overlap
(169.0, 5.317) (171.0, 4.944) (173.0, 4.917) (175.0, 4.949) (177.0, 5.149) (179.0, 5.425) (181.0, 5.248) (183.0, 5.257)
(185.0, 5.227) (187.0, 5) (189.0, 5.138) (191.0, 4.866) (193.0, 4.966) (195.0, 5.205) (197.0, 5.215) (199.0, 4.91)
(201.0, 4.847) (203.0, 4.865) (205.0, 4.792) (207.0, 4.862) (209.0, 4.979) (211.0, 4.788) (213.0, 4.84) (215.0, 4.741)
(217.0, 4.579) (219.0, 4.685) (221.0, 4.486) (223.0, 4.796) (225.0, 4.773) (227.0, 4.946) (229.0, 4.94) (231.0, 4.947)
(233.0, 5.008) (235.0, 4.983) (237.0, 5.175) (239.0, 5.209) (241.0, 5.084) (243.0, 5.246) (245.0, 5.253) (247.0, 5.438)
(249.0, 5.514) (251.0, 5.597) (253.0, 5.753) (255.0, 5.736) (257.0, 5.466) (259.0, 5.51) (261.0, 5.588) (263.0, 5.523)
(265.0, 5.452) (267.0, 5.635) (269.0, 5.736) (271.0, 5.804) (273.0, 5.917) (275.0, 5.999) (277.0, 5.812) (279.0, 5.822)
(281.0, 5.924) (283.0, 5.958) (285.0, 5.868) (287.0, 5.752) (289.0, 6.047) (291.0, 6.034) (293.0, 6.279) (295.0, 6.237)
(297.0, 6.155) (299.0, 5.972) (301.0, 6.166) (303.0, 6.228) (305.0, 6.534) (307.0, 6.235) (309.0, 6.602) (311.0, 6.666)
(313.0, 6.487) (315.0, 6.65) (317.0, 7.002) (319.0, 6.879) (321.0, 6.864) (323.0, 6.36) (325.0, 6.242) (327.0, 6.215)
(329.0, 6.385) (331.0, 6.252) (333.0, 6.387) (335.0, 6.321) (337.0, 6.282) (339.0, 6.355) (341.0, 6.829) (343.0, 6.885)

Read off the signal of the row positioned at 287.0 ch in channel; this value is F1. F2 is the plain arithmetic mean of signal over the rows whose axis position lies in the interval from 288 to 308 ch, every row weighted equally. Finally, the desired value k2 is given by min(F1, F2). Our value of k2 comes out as 5.8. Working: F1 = 5.752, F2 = 6.2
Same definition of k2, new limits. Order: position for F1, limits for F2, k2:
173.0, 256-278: 4.9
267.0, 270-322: 5.6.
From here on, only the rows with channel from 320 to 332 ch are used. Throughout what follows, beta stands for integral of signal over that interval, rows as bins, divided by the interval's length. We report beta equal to 6.4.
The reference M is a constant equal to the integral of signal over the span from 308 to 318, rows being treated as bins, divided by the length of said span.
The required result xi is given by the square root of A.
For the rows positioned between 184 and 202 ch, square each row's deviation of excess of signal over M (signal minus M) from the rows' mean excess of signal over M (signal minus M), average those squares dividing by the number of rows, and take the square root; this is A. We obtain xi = 0.383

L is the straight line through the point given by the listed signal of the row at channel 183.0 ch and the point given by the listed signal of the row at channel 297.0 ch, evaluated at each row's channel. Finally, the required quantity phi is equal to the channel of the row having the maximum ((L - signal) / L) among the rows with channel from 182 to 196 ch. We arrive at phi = 191.0 ch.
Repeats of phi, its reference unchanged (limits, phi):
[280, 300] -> 287.0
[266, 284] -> 267.0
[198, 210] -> 205.0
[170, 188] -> 187.0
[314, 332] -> 327.0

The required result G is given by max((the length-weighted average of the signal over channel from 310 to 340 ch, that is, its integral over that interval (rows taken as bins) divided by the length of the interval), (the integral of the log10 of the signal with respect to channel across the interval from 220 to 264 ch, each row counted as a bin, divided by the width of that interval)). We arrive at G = 6.5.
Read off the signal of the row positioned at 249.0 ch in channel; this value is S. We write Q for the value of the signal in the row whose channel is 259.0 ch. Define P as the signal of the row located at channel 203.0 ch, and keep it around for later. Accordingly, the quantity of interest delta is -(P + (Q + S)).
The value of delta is -15.9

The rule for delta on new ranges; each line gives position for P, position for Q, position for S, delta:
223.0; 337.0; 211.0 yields -15.9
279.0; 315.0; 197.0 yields -17.7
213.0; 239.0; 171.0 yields -15.0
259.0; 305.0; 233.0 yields -17.1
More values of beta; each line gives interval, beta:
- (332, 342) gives 6.4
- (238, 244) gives 5.2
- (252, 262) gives 5.6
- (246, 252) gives 5.5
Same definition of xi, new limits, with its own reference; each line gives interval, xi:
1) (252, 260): 0.360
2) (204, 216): 0.275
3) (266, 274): 0.320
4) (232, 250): 0.411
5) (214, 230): 0.387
